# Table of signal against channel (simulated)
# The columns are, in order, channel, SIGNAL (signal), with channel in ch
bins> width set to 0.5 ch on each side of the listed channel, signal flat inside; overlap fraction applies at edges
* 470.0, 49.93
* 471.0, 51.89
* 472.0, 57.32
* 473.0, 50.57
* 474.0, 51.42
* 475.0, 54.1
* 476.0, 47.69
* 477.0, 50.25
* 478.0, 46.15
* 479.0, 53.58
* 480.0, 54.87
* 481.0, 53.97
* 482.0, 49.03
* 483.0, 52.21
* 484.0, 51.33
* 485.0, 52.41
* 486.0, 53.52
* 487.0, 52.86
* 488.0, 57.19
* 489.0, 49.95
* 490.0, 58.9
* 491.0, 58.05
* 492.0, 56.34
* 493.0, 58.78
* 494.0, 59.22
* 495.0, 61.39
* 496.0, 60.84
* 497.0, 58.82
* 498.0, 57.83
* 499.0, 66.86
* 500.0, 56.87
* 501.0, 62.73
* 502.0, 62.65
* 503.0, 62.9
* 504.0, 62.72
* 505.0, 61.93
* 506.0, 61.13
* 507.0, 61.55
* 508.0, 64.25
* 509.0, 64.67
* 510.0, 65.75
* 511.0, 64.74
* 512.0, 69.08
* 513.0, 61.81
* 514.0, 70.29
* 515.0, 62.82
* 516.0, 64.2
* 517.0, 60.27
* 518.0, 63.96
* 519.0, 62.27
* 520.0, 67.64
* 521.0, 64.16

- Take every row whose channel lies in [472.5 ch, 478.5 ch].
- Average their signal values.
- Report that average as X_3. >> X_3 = 50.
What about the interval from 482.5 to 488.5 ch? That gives 53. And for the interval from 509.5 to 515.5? 66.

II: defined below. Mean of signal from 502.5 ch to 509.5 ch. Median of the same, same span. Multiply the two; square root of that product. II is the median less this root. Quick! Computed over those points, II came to 0.0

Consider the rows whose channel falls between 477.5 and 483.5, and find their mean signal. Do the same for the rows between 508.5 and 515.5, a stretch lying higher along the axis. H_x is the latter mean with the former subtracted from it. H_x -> 14.0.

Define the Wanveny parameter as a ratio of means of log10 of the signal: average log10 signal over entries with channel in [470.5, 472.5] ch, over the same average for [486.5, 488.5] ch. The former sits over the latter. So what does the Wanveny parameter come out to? 1.00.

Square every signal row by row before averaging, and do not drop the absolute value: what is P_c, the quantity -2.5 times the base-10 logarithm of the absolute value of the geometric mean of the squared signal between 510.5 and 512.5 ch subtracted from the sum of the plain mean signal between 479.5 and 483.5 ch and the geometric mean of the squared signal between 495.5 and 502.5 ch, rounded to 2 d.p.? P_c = -7.14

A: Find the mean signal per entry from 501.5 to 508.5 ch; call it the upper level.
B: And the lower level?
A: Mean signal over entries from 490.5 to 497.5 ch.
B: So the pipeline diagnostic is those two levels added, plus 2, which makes 124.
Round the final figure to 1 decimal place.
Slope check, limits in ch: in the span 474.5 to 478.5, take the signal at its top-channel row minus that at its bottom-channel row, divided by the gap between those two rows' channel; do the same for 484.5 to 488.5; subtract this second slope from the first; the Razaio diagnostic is -4.2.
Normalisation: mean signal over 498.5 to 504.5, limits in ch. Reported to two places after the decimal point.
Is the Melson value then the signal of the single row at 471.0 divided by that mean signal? 0.83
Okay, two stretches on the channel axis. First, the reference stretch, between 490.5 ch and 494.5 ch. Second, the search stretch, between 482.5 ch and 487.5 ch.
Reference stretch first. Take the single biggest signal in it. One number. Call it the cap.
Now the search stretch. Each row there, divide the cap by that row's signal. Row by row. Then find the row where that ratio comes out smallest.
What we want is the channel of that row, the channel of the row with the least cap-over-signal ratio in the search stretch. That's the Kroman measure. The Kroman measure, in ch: 486.0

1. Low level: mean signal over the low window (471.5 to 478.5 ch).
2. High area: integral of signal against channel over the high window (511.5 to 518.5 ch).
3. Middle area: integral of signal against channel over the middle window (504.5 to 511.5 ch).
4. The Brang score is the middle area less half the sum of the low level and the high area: 192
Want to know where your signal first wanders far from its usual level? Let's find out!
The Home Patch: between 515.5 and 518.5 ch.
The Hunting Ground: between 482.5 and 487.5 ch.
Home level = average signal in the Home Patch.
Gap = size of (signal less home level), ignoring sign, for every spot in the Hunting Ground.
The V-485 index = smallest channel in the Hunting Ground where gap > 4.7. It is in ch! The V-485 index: 483.0 ch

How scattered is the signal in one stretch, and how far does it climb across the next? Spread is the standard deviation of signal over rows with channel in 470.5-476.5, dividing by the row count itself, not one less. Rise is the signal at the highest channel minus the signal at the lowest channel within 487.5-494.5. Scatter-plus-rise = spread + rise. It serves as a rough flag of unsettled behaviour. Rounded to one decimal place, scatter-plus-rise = 5.0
